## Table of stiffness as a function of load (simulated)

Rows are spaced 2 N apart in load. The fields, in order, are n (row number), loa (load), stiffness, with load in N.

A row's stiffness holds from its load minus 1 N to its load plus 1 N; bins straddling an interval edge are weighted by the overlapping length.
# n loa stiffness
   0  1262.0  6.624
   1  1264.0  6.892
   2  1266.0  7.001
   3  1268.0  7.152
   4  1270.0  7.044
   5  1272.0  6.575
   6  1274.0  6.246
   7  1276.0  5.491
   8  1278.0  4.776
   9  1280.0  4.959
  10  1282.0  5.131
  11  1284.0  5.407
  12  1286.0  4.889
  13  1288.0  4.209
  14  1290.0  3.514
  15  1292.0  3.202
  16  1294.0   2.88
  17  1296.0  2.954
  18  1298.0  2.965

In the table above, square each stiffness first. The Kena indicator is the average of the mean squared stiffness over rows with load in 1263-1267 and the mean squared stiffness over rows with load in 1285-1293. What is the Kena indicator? 32.2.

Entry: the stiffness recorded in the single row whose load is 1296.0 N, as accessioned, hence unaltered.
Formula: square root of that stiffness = 1.7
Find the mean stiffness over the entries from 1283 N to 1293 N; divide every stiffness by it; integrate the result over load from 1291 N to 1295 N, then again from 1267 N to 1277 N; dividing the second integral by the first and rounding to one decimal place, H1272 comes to 5.3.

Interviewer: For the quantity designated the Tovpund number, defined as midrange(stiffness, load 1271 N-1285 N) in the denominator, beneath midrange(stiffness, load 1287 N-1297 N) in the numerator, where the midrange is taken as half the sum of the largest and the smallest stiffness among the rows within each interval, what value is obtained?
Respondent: 0.62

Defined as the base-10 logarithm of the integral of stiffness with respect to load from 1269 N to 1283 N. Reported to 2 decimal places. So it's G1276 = 1.91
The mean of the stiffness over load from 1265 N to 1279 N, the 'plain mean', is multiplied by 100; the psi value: 633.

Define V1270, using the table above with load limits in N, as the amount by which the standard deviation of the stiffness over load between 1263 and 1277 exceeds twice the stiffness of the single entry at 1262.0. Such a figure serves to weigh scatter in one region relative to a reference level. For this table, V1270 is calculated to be -12.7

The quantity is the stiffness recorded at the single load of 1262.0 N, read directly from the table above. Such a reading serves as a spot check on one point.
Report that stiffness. 6.624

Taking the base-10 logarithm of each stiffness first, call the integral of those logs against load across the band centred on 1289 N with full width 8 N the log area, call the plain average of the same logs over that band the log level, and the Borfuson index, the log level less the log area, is -4.1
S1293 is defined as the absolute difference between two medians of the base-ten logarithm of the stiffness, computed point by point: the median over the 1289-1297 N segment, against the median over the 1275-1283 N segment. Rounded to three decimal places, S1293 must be 0.215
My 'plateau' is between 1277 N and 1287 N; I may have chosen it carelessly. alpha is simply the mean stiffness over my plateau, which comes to 5.0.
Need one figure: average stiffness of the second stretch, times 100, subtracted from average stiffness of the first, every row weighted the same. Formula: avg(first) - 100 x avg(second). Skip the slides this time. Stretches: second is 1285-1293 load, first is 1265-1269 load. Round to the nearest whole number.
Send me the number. -388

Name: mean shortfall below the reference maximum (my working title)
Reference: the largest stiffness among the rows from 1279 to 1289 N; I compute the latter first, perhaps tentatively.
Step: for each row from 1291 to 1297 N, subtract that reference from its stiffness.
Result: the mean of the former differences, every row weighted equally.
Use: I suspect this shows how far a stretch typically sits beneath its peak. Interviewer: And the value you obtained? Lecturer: -2.4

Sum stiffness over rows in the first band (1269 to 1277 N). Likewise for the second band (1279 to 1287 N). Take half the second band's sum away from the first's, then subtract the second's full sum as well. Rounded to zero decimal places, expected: -5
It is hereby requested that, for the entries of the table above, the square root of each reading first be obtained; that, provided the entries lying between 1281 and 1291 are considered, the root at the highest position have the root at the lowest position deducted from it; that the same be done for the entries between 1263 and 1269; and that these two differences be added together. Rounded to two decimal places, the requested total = -0.34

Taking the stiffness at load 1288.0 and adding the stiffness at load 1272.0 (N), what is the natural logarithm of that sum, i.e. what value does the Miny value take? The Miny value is 2.38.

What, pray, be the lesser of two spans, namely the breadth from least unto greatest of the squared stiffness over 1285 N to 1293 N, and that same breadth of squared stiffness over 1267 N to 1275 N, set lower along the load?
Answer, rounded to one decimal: 12.1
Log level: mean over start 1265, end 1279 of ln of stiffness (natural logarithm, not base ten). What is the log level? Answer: 1.8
